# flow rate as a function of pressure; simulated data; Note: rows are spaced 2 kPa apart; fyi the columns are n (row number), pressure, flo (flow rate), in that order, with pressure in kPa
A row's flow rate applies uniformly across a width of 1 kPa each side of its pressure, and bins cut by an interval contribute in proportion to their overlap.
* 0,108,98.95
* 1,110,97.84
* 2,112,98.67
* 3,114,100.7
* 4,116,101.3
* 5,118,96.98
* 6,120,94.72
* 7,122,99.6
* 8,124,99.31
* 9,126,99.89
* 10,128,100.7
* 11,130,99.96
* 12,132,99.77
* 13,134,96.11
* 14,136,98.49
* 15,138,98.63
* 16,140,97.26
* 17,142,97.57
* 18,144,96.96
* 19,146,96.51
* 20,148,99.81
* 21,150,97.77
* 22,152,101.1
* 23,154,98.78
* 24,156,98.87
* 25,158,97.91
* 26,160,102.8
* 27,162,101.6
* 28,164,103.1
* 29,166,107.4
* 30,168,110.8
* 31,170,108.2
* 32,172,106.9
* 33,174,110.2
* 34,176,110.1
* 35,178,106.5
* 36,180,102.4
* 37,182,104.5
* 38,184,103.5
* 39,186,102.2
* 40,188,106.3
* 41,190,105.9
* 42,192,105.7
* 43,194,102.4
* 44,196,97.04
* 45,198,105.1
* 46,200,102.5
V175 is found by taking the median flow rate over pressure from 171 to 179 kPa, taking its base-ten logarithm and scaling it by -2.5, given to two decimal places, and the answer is -5.09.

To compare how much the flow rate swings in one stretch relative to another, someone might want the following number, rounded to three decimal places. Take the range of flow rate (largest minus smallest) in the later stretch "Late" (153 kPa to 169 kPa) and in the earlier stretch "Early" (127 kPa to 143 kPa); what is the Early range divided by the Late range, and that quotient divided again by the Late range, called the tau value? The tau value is 0.028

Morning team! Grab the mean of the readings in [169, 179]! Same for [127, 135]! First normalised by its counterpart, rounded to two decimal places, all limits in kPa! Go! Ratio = 1.09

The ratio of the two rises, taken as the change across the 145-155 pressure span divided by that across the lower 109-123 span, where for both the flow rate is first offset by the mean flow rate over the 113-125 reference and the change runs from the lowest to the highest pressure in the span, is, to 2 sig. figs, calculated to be 1.3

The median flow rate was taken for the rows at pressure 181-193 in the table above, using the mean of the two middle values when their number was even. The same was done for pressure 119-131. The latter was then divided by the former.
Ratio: 0.95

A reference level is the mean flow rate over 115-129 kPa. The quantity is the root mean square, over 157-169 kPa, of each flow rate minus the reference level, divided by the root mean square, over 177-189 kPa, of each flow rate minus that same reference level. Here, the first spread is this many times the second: 1.2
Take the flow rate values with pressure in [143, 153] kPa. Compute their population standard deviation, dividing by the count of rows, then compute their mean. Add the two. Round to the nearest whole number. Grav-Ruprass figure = 100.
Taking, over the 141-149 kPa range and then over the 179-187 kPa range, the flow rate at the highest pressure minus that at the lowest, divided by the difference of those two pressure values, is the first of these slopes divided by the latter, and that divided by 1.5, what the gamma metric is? -7.5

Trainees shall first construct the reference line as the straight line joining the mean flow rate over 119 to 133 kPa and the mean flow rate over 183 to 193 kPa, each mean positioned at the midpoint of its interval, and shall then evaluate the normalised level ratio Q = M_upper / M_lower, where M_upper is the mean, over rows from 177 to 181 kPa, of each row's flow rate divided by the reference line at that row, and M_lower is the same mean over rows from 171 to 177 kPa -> 0.95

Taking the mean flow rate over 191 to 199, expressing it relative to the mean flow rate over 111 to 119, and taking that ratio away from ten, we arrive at 8.97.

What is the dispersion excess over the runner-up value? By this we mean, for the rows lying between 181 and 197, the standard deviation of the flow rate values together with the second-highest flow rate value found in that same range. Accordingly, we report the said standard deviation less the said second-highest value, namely -103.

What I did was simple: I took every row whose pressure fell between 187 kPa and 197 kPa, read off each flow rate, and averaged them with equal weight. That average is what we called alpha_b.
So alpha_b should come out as 103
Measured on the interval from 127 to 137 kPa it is 99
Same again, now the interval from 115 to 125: 98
